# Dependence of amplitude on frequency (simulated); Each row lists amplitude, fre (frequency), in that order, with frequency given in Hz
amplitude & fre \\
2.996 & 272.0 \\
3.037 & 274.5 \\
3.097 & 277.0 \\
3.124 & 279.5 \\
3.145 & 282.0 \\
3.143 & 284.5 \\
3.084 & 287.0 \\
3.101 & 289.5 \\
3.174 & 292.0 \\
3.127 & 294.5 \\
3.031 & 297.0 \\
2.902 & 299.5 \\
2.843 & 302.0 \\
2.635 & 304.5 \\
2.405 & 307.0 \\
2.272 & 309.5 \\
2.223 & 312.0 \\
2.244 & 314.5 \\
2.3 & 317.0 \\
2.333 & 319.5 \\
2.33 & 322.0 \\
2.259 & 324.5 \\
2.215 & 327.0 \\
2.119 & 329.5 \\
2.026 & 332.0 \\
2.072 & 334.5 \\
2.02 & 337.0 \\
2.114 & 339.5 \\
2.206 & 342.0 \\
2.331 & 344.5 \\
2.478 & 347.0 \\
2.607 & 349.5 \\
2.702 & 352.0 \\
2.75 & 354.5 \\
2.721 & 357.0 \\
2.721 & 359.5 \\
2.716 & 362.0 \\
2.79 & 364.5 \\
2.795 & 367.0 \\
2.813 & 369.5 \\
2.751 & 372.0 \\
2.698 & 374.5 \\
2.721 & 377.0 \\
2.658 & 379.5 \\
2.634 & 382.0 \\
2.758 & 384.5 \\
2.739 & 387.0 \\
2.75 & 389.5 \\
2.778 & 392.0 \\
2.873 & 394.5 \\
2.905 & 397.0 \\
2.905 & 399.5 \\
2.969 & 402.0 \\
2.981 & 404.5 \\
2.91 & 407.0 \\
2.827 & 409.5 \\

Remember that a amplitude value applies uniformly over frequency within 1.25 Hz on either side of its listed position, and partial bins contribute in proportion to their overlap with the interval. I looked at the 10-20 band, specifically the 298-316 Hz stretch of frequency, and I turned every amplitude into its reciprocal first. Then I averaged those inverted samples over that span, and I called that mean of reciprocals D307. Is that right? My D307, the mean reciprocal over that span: 0.40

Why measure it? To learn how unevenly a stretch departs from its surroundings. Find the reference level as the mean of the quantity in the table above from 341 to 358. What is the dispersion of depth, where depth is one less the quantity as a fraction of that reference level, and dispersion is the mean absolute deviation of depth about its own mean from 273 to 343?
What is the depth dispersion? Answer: 0.16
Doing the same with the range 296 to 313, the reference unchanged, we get 0.11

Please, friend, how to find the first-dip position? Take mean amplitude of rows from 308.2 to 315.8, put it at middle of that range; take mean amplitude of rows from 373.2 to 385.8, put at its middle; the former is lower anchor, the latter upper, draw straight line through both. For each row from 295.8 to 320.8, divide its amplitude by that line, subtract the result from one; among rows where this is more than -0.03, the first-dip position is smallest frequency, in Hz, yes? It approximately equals 309.5 Hz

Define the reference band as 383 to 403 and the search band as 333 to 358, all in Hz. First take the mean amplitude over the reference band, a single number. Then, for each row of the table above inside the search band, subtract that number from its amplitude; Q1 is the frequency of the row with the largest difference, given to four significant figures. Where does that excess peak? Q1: 354.5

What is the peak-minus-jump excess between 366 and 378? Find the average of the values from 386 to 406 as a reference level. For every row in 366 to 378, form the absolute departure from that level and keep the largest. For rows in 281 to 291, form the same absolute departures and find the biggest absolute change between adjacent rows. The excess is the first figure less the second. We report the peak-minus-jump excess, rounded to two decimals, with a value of 0.11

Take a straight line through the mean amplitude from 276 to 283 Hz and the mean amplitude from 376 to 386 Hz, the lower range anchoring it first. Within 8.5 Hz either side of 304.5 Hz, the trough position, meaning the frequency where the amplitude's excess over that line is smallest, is 312.0 Hz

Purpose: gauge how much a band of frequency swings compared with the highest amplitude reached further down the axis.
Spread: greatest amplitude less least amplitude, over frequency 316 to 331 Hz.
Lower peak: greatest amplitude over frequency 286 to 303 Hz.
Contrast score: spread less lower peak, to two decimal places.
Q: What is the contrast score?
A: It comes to -2.96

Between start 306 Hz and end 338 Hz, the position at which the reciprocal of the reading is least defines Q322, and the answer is 307.0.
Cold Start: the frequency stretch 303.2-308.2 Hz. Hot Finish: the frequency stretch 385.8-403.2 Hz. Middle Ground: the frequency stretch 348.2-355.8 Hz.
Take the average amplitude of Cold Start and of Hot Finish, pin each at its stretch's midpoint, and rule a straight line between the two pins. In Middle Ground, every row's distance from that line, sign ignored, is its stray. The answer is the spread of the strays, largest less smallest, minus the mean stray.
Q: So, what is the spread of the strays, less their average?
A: 0.02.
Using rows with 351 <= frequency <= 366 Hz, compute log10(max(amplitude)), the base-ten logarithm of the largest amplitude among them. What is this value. 0.45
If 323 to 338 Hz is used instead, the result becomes 0.35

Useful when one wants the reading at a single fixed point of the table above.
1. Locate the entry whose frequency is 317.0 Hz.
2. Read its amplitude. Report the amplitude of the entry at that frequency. 2.3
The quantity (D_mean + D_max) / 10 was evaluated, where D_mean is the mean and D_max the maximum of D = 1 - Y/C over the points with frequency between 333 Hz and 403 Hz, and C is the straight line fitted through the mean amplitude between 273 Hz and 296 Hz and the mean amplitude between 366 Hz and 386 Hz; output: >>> 0.034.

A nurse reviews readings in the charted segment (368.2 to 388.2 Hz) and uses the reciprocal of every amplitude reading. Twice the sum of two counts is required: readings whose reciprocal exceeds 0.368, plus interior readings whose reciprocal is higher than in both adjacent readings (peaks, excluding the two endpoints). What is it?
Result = 10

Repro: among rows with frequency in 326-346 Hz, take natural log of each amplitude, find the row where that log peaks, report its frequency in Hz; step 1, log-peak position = 344.5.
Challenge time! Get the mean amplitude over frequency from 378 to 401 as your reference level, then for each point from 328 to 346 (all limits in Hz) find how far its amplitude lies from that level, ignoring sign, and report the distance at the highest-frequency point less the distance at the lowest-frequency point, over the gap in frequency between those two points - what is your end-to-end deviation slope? -0.014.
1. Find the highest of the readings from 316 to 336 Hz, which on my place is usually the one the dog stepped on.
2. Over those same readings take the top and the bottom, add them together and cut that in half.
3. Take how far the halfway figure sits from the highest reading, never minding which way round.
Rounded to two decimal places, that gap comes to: 0.15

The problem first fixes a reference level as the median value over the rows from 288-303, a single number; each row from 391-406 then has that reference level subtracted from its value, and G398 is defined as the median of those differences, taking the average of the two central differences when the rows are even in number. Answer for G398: -0.16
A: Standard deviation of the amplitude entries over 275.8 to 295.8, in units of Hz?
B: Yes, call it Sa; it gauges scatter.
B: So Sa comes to 0.03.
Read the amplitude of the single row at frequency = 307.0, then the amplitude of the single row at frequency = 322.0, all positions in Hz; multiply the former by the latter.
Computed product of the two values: 5.6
